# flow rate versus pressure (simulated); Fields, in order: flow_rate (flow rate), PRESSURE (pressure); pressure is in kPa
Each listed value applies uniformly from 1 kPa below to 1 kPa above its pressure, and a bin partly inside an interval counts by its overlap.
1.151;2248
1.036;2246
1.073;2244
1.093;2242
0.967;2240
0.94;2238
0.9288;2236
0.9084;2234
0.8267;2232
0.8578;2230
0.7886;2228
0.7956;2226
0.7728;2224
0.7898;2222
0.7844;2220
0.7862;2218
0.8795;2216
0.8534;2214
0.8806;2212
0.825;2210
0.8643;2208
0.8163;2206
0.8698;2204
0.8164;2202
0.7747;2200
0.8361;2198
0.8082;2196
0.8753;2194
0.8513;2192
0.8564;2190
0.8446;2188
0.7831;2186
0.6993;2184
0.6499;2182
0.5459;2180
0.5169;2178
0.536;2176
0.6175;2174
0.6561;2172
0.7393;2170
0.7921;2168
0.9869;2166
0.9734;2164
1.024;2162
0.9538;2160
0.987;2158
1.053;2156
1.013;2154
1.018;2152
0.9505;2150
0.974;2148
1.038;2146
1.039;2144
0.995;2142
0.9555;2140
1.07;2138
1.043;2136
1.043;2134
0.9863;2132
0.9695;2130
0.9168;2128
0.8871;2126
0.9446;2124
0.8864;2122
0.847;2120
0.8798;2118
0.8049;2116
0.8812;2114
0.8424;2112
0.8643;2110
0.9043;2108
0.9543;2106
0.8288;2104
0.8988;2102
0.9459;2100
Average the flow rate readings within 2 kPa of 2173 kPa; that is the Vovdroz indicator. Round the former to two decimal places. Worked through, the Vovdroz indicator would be 0.64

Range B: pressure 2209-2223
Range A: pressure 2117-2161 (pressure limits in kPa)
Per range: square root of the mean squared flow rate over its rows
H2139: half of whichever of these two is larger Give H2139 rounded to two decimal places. 0.49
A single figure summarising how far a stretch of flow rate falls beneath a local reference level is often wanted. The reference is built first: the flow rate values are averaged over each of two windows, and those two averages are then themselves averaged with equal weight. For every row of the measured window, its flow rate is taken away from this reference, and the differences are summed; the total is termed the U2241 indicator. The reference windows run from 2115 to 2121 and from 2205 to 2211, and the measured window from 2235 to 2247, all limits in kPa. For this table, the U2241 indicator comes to -1.0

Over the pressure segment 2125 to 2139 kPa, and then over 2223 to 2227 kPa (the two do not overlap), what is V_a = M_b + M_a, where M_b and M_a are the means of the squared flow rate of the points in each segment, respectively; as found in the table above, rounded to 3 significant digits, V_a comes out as 1.60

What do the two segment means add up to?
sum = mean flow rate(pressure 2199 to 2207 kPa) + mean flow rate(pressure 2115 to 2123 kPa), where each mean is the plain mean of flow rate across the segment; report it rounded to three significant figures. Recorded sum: 1.67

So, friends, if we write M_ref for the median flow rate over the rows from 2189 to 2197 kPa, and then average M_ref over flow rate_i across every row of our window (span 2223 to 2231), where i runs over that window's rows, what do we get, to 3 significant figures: 1.06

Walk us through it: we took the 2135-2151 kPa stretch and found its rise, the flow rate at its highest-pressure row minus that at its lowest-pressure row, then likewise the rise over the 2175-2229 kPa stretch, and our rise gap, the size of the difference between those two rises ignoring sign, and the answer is 0.35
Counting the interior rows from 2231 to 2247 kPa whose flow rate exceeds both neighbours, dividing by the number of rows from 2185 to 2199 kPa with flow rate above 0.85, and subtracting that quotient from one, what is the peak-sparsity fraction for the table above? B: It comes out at 0.67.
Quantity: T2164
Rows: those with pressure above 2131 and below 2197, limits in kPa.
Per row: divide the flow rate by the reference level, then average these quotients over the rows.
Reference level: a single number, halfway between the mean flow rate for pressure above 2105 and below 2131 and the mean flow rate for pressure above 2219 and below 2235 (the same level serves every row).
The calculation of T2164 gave 1.03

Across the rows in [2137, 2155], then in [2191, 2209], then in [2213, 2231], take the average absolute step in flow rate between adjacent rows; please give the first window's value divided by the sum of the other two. 0.579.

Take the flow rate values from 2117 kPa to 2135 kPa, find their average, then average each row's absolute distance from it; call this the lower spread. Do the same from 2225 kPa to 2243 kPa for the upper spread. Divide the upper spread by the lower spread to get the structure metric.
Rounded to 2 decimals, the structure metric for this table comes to 1.47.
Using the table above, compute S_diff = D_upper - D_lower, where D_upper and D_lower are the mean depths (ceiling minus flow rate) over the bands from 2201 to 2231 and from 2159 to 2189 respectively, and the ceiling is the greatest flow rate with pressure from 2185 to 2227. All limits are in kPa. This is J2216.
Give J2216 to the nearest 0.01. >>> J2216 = -0.07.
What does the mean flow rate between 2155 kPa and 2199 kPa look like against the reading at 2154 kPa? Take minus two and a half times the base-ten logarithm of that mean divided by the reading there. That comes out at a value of 0.26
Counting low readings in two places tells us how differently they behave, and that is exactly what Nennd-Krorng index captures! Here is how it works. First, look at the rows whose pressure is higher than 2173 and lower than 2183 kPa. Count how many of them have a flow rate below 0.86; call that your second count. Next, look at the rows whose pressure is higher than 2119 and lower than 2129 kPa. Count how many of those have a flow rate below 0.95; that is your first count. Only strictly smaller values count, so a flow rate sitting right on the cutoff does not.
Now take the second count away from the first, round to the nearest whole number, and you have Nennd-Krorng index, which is 0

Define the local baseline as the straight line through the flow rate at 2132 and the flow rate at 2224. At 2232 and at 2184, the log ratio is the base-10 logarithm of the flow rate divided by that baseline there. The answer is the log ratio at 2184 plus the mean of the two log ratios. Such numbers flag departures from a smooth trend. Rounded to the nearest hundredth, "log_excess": -0.12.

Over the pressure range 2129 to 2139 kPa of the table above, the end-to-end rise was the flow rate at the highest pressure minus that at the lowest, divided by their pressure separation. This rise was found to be 0.013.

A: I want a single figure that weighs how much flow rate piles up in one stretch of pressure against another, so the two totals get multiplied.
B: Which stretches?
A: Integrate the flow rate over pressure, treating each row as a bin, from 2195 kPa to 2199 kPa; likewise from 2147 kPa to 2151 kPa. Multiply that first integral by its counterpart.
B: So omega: 12.7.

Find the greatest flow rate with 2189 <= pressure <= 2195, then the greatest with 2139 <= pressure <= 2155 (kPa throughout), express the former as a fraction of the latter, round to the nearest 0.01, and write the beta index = 0.84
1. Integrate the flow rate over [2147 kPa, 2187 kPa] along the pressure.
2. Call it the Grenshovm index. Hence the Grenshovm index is 32.9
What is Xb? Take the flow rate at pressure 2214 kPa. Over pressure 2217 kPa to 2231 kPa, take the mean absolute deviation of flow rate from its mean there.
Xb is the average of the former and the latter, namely 0.44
